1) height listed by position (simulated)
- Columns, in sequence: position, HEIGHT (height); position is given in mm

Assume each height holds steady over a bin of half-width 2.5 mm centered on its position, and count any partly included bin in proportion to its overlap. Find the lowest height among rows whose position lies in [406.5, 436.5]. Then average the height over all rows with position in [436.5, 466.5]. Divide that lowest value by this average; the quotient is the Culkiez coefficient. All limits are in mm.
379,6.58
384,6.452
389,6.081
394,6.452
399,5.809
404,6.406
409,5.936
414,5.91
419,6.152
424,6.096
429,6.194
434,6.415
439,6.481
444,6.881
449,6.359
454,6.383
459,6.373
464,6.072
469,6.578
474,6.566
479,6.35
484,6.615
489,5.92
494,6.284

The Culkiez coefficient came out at 0.9199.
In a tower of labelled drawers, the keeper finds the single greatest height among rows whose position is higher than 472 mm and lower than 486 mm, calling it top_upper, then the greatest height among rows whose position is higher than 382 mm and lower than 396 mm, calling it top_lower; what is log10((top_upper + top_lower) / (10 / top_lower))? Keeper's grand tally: 0.926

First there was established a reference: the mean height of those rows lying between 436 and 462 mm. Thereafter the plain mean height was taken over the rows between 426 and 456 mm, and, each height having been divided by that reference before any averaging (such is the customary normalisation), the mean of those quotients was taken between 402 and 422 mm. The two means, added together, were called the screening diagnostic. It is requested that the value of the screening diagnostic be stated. 7.39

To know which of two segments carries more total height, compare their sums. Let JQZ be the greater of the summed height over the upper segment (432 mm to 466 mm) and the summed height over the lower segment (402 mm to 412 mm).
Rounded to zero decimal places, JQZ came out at 45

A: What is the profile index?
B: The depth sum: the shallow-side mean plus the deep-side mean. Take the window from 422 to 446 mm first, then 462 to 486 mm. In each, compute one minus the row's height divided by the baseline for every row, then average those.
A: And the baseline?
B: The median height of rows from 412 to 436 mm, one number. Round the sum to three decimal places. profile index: -0.089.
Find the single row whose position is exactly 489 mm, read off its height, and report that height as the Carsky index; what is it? 5.92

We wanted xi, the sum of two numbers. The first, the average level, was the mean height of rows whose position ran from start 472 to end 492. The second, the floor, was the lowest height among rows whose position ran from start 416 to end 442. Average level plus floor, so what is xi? 12.5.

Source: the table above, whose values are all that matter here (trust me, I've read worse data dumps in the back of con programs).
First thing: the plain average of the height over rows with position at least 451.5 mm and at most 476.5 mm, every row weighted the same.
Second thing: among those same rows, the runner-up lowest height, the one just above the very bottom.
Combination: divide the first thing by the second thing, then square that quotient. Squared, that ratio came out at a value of 1.01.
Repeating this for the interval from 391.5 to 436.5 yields 1.08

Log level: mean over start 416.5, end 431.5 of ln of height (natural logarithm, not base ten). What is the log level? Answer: 1.816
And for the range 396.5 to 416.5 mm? 1.794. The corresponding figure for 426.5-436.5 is 1.841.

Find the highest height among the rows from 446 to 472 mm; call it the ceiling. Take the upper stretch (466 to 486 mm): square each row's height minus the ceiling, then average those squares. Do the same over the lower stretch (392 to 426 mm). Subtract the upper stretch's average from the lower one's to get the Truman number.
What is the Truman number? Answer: 0.26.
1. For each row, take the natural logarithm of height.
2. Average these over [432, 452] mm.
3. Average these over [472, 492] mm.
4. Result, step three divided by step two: 0.99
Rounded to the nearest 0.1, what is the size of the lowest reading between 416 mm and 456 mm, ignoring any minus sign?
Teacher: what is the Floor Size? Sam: 6.1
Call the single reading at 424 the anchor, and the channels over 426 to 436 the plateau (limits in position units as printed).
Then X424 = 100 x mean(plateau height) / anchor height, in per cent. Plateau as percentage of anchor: 103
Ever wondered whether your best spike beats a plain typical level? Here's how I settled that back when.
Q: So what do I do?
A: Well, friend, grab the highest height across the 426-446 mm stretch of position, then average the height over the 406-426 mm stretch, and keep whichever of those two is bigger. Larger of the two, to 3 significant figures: 6.88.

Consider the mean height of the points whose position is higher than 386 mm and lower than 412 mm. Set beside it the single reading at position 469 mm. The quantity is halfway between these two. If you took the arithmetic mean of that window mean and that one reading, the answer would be 6.36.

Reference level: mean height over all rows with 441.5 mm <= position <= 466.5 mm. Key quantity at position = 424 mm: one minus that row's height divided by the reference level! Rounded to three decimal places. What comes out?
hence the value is 0.050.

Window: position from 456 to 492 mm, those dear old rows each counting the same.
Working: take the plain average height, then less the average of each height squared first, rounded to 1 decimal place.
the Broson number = -34.1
